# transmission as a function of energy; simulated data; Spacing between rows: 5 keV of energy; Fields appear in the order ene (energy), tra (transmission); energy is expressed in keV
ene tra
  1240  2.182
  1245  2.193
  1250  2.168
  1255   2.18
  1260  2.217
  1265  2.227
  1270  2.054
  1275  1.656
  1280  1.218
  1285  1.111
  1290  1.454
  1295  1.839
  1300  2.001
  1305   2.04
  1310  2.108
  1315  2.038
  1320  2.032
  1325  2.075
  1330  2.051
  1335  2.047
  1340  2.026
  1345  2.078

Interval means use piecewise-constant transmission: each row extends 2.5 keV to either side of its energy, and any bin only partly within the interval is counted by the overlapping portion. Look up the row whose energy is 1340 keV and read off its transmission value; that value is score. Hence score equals 2.026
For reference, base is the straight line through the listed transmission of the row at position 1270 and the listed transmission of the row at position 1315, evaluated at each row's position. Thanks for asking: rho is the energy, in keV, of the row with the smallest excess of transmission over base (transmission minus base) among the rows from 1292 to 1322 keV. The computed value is 1295 keV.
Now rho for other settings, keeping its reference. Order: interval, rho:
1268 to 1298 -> 1285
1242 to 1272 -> 1270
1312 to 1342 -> 1320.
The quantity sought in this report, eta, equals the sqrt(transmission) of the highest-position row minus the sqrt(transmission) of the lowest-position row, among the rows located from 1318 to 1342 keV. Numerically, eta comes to 0.00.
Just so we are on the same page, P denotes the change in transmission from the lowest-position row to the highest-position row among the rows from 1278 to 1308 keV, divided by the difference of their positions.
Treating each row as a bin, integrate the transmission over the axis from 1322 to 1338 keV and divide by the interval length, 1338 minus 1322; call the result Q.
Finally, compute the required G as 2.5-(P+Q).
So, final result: 0.411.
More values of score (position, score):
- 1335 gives 2.047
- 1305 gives 2.04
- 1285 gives 1.111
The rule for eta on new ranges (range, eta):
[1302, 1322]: 0.00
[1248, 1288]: -0.42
